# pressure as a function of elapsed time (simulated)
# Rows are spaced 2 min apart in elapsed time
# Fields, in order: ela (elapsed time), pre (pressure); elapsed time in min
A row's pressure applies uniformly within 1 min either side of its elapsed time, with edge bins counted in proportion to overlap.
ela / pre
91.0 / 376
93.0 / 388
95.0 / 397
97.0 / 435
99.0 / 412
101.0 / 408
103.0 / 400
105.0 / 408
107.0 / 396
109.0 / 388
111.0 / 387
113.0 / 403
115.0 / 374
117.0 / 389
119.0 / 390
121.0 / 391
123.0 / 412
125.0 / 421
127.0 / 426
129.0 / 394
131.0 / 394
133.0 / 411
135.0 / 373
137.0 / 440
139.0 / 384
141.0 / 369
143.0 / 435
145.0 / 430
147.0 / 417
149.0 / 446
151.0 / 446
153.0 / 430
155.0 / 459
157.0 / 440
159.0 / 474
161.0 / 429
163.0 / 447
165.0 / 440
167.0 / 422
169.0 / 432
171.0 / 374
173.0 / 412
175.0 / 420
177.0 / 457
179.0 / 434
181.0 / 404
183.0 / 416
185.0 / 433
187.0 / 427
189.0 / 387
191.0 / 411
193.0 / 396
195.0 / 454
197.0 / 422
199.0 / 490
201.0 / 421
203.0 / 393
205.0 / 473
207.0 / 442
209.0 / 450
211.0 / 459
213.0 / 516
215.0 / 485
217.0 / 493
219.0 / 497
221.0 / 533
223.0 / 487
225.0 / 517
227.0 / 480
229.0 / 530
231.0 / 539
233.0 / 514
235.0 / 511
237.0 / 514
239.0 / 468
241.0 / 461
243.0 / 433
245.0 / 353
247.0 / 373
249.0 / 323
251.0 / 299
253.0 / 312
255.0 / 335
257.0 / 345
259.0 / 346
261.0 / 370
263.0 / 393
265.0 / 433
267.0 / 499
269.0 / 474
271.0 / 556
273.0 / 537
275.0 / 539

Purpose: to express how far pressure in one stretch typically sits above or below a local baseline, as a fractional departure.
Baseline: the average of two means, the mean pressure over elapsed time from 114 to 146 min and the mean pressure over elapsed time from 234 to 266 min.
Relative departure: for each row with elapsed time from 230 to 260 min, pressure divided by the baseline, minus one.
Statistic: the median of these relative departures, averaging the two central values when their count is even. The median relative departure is -0.060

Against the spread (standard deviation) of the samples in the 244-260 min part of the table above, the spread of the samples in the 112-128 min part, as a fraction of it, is 0.8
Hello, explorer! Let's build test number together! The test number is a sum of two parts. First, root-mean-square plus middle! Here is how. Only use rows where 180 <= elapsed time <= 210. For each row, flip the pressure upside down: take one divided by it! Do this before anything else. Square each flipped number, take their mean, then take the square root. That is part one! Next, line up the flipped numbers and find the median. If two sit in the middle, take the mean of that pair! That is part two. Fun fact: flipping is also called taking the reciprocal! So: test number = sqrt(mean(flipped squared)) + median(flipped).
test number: 0.0047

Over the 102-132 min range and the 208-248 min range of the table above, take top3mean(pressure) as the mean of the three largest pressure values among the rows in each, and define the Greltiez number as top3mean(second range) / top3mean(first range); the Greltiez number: 1.27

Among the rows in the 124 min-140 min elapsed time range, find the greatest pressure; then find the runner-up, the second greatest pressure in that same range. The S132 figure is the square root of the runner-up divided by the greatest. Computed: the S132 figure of 0.984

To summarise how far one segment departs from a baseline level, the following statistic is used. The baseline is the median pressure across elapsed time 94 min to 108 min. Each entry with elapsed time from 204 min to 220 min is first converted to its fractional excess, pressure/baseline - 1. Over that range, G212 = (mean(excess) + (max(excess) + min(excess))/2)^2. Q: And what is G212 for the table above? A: 0.12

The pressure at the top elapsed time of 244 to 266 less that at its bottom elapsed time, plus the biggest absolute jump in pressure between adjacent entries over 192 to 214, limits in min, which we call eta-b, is 160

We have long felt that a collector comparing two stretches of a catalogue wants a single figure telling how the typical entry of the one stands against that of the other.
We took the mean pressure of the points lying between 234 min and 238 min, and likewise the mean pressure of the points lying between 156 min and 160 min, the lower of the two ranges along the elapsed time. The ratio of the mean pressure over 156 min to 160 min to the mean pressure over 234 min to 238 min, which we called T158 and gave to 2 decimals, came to 0.89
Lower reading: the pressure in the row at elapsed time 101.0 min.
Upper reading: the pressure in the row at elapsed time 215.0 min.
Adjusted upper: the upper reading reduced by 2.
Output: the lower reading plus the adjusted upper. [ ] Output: 891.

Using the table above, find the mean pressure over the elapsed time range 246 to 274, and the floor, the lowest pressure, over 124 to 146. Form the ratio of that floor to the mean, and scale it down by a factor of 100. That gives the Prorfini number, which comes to 0.0092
